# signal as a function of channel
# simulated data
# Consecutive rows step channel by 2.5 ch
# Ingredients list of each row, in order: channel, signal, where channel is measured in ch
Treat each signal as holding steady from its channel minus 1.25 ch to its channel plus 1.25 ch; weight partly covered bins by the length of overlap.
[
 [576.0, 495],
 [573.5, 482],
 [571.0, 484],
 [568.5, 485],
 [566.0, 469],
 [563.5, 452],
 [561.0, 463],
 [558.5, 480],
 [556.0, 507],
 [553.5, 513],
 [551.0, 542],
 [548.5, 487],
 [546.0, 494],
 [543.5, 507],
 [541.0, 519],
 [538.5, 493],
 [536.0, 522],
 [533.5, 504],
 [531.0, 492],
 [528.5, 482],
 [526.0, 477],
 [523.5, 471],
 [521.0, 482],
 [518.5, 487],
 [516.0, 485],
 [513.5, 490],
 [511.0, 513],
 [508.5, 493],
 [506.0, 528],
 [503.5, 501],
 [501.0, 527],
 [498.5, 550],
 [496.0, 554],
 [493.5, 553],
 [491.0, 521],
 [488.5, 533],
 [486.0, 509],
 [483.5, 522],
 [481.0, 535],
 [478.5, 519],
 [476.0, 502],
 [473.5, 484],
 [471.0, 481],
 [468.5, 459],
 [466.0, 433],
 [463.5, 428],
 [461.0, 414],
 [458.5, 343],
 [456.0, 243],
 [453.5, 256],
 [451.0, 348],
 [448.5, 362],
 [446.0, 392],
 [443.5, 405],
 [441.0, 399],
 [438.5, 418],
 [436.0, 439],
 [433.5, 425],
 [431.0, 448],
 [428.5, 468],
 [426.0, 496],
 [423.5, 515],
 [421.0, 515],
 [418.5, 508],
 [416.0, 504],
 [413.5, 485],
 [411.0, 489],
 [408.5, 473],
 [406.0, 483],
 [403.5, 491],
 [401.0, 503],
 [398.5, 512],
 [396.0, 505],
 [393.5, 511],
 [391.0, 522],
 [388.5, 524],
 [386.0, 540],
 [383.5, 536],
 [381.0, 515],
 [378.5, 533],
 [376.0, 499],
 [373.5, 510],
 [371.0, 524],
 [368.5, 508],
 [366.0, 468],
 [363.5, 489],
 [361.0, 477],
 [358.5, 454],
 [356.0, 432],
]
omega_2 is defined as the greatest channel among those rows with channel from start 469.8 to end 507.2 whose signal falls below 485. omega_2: 473.5 ch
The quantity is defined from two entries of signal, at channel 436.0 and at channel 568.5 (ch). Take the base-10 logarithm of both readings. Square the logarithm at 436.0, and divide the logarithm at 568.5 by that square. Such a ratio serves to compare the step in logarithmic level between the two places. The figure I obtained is 0.385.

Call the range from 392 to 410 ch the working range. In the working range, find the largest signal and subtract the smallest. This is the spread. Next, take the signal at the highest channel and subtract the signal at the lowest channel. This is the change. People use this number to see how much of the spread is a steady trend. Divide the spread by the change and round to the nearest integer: -1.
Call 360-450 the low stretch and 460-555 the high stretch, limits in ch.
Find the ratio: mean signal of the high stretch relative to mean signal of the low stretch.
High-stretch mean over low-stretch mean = 1.0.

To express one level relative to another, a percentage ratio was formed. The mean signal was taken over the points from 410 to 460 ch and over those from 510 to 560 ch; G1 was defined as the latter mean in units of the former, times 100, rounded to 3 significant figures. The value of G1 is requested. 118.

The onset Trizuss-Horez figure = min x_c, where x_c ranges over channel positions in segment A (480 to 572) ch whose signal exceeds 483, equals 481.0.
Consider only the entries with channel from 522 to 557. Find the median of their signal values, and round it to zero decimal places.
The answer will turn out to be 499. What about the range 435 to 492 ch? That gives 433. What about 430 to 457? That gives 399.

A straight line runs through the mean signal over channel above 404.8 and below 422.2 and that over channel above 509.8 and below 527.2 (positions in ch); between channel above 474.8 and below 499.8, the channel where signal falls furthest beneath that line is 476.0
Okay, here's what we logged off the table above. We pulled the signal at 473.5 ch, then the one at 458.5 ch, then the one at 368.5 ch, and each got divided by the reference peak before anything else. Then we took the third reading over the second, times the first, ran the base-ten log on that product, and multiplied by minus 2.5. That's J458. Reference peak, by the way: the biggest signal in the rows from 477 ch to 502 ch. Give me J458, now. -0.28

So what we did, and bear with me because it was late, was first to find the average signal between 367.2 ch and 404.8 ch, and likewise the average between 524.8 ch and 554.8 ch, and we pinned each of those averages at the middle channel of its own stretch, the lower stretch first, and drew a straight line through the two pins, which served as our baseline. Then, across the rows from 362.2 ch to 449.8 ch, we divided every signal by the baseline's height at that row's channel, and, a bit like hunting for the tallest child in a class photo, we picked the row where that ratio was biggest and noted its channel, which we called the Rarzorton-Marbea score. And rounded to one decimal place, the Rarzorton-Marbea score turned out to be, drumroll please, 386.0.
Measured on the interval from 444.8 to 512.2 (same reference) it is 496.0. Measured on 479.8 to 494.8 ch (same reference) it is 493.5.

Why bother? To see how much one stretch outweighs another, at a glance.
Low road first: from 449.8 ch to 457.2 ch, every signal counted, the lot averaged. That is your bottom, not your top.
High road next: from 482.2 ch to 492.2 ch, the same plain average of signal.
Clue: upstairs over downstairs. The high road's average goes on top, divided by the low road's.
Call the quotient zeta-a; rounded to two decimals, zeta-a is 1.85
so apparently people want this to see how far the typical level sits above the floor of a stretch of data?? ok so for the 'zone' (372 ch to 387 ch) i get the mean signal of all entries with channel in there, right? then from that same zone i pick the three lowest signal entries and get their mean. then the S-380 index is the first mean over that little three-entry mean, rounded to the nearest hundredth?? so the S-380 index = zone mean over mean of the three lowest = 1.03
